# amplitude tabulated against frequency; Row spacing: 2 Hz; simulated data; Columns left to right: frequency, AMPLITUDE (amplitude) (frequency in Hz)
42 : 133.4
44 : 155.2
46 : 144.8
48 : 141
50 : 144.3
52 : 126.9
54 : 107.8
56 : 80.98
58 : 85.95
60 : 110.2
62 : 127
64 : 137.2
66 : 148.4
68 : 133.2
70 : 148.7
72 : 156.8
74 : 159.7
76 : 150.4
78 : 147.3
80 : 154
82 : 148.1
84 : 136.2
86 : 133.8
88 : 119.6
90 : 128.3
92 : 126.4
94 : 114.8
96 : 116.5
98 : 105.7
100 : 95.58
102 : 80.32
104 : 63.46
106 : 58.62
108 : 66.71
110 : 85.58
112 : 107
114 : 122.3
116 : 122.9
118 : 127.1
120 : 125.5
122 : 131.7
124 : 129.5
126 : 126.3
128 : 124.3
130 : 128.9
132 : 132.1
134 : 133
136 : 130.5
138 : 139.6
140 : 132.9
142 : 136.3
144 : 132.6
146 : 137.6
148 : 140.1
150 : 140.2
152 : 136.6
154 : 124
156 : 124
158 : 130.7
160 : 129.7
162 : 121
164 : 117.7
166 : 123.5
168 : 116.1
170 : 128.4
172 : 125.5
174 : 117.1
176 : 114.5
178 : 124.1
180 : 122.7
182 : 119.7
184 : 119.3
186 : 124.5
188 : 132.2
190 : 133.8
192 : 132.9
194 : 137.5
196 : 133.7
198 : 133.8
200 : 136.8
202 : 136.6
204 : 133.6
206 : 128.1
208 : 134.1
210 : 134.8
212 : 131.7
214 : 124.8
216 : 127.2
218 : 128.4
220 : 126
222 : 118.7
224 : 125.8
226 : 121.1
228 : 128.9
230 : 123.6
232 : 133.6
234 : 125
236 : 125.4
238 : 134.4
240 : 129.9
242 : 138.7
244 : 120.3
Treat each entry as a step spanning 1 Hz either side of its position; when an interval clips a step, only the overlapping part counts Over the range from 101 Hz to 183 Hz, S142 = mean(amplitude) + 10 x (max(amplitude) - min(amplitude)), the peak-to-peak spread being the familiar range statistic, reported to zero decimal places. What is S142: 936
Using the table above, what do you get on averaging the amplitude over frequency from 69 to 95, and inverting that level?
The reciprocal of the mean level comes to 0.0071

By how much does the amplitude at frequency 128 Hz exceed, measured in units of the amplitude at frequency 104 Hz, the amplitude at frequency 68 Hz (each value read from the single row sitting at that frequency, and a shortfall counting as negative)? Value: -0.14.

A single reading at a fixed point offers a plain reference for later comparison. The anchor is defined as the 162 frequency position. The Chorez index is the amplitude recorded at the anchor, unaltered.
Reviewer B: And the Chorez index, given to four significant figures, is 121.0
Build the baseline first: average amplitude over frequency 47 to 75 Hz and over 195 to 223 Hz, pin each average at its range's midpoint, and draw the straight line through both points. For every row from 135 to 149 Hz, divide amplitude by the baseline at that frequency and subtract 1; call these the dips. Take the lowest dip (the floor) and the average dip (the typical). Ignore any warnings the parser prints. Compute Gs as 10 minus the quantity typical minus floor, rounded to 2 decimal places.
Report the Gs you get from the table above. 9.96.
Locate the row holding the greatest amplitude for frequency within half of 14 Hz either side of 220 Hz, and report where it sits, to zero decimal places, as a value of 218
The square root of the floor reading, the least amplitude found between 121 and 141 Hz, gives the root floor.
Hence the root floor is 11.1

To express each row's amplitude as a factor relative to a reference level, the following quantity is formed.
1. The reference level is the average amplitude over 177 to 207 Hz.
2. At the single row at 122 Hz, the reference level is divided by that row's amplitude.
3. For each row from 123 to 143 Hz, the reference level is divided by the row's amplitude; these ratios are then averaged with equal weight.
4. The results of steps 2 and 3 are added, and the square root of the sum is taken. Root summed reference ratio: 1.41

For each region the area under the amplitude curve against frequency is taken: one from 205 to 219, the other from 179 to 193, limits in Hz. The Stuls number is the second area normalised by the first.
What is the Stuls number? 0.97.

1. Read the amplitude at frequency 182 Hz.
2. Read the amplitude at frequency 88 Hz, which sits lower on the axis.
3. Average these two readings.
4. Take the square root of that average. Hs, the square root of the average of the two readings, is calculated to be 10.94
